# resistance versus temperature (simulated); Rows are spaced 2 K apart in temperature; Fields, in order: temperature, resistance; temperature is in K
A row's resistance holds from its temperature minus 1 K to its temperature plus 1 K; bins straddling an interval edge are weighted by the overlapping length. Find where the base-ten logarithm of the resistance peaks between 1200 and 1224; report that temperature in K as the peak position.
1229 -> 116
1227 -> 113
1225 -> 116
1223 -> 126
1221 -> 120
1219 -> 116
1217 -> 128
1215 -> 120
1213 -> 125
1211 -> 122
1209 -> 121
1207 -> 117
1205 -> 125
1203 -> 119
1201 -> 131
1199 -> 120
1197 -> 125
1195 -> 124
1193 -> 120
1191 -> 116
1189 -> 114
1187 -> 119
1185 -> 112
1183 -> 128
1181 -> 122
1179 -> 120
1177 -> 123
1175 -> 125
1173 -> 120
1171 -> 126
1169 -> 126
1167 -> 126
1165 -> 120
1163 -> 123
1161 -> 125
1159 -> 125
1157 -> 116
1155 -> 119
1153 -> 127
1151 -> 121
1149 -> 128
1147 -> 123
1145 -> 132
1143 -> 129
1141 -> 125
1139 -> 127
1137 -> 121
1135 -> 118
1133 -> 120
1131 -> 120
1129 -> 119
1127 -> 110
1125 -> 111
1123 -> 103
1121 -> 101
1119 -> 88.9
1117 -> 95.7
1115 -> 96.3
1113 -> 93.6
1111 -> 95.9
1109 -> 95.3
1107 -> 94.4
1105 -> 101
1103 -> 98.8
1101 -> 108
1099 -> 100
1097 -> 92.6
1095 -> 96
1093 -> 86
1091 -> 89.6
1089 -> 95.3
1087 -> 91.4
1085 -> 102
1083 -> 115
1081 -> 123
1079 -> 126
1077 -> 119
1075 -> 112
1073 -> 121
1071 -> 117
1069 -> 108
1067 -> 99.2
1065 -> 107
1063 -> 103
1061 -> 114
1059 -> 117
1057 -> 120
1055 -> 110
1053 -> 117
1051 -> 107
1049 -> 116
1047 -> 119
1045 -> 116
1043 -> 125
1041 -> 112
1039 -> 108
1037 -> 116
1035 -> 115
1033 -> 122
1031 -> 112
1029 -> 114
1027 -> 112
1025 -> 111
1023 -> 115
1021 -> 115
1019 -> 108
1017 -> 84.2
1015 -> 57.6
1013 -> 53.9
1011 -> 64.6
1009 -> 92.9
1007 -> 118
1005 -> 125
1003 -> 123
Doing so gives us 1201 K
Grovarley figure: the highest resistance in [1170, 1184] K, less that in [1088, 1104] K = 20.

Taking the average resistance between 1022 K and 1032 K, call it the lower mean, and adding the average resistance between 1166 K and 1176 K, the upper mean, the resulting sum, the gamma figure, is 237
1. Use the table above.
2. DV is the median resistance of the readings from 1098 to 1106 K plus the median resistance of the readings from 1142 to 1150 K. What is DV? 229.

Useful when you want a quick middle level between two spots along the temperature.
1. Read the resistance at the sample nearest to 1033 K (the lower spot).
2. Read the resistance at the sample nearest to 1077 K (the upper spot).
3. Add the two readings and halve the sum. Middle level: 120.5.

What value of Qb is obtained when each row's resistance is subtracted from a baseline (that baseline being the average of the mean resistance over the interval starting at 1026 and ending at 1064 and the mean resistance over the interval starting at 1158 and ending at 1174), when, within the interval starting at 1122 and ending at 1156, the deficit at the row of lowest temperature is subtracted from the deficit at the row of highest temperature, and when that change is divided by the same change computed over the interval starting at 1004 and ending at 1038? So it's -1.8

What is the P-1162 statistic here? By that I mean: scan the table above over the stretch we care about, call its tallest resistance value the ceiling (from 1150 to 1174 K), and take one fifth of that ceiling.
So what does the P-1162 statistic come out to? 25.4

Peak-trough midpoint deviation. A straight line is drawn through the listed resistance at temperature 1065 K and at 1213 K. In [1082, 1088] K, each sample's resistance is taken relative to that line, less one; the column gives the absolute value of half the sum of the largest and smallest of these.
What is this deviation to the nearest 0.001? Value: 0.057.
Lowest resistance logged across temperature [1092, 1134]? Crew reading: 86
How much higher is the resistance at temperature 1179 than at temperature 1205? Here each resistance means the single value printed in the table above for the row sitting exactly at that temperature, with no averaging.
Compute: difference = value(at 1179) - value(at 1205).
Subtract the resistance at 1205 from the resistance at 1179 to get -5.0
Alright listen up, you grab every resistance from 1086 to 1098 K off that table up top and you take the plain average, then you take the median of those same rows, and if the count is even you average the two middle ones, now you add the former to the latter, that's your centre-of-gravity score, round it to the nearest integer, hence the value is 184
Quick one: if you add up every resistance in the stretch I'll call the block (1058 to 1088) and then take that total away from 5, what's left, -1670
